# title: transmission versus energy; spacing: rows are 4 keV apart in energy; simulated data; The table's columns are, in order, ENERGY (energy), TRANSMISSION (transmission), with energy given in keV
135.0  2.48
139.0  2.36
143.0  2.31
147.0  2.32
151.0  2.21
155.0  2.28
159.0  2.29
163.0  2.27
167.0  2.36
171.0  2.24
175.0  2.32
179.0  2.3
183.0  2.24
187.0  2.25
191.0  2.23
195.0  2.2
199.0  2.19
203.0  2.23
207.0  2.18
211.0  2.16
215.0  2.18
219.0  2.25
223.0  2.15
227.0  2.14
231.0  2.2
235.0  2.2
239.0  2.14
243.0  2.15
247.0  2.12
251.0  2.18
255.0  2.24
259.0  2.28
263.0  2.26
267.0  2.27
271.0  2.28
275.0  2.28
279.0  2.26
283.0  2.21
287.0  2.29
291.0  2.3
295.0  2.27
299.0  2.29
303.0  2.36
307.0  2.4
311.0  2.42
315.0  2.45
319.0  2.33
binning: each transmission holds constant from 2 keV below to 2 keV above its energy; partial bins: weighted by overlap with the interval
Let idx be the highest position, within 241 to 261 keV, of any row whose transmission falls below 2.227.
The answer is 251.0 keV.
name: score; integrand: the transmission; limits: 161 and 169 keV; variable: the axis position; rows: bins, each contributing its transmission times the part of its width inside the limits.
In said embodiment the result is 18.52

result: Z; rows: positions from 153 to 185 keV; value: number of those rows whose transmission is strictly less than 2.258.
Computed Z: 2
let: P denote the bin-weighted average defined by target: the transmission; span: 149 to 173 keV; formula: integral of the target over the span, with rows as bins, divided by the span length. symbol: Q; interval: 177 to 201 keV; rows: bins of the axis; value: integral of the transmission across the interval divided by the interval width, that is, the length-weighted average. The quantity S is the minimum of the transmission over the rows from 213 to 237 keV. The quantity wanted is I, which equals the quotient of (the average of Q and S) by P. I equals 0.96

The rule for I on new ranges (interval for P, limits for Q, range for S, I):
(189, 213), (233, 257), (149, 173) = 1.00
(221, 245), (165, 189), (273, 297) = 1.04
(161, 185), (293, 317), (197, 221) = 0.99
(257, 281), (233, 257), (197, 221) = 0.95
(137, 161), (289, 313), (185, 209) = 0.98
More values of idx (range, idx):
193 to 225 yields 223.0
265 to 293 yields 283.0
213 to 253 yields 251.0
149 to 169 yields 151.0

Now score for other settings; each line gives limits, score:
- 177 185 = 18.16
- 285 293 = 18.36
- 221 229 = 17.16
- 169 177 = 18.24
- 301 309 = 19.04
